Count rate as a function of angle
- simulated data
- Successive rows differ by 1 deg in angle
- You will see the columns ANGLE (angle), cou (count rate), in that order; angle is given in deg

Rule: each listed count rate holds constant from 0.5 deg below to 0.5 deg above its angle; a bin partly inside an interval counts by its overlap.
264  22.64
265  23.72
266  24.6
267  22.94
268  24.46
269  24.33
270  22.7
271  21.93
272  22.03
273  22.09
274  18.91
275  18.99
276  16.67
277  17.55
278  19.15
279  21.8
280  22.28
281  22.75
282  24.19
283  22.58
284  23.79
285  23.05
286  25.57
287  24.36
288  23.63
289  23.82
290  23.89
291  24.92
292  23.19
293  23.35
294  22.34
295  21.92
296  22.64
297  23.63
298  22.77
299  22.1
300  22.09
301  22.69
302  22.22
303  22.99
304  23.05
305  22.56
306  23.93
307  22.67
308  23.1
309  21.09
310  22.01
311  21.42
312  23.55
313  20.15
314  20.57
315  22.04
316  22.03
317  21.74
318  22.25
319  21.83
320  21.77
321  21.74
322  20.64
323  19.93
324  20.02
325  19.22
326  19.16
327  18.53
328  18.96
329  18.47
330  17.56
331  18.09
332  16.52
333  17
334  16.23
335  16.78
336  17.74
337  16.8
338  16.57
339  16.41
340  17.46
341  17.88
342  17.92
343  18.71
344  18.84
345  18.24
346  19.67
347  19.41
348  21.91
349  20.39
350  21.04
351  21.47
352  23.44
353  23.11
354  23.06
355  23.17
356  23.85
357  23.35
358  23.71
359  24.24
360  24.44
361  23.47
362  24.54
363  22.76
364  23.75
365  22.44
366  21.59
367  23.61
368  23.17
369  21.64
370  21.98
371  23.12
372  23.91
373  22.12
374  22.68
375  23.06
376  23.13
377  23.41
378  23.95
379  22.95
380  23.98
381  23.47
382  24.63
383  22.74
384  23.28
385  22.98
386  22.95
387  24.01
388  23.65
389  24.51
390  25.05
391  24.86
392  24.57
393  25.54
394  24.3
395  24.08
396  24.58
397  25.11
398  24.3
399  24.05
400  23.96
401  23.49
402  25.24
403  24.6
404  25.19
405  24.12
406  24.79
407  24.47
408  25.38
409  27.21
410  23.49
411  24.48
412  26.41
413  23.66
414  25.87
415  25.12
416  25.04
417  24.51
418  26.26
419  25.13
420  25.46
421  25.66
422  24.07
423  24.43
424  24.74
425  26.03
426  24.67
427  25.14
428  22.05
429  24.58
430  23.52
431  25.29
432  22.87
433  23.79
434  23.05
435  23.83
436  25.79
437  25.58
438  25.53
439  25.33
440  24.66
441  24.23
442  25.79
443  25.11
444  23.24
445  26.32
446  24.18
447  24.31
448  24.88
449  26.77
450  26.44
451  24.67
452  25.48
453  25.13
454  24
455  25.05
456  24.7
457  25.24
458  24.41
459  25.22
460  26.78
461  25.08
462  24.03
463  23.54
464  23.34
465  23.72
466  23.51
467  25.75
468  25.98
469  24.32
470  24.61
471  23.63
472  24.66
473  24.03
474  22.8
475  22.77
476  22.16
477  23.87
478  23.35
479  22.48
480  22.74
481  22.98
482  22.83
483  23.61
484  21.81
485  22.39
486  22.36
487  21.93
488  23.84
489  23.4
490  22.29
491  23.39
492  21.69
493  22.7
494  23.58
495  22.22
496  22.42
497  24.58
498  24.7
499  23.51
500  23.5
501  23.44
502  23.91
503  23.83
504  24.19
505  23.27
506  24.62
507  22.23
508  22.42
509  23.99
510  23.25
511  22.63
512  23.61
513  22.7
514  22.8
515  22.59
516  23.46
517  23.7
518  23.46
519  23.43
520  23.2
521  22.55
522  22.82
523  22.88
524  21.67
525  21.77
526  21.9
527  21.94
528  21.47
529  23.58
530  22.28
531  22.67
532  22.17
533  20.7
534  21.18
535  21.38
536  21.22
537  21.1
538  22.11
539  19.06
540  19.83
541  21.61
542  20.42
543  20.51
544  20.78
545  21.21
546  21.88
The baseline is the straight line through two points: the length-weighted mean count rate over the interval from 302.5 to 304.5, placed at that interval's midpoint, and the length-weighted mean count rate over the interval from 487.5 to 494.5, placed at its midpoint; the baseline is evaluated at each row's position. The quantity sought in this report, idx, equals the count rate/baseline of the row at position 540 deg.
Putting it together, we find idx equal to 0.86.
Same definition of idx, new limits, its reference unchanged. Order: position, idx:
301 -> 0.99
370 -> 0.96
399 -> 1.05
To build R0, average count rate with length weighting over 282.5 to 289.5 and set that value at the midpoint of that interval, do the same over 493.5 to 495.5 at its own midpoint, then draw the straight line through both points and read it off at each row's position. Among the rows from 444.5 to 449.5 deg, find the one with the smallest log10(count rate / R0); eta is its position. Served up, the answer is 446 deg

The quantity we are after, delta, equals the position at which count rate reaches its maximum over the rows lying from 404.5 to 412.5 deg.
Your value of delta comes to 409 deg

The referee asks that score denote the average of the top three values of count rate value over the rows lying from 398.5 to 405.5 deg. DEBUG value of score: 25.0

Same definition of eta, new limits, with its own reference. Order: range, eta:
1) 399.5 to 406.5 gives 401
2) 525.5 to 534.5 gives 533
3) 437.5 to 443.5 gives 441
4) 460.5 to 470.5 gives 464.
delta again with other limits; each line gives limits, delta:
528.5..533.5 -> 529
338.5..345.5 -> 344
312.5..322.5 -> 318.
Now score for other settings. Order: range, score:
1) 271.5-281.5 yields 22.4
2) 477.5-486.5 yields 23.3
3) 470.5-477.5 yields 24.2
